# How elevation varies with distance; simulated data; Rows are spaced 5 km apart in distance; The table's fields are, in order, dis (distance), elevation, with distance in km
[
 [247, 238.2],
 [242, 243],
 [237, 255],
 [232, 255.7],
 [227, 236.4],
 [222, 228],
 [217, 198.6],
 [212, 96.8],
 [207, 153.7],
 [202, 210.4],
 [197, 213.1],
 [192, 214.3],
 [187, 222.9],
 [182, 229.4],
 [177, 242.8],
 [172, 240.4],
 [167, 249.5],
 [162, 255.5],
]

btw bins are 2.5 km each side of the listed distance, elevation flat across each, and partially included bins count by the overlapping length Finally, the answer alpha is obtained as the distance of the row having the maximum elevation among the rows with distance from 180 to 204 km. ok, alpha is 182 km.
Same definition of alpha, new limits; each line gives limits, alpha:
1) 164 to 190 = 167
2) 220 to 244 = 232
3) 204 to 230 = 227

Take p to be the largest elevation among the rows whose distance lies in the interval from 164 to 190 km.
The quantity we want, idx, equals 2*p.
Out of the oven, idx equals 499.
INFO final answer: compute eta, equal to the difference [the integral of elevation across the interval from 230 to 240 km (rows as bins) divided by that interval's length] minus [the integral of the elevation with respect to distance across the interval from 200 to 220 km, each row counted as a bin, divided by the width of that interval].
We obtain 89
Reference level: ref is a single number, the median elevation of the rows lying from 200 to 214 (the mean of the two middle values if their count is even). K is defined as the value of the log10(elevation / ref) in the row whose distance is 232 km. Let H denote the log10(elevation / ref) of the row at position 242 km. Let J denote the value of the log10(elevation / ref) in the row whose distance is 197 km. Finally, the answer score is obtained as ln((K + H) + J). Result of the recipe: -0.6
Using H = 0.199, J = 0.14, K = 0.221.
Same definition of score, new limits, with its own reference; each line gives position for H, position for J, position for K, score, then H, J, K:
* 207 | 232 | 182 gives -0.9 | 0.000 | 0.22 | 0.174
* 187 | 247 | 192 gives -0.7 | 0.161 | 0.19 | 0.144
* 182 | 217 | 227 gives -0.8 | 0.174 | 0.11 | 0.187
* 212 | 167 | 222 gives -1.7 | -0.201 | 0.21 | 0.171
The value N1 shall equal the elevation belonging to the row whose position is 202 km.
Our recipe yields 210.4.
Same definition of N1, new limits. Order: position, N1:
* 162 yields 255.5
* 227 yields 236.4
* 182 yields 229.4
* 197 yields 213.1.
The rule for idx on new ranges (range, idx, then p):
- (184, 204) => 446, 222.9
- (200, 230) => 473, 236.4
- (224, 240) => 511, 255.7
